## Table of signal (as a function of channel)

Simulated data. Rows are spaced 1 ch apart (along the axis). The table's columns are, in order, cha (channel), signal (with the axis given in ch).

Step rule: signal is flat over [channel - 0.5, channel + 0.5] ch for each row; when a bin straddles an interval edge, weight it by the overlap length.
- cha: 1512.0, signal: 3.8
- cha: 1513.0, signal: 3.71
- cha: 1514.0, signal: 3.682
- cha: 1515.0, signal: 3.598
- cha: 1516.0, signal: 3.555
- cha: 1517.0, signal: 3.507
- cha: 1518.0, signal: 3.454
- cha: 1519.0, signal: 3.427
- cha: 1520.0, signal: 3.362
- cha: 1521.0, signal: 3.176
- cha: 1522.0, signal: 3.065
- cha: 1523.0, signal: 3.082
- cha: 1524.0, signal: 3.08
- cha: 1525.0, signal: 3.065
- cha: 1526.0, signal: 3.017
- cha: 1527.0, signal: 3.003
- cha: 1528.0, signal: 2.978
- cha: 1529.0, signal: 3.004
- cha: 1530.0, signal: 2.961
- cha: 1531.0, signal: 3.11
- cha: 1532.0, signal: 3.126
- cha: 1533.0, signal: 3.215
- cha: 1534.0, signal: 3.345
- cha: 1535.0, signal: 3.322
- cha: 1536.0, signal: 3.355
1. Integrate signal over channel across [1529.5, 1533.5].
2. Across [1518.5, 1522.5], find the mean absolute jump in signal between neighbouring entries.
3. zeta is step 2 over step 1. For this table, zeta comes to 0.0097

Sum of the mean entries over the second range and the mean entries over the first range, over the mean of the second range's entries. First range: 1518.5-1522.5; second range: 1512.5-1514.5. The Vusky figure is 1.88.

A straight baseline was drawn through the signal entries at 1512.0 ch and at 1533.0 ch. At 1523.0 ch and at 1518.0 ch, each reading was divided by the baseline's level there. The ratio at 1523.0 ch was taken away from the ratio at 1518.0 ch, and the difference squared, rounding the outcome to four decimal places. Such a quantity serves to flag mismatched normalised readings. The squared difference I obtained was 0.0047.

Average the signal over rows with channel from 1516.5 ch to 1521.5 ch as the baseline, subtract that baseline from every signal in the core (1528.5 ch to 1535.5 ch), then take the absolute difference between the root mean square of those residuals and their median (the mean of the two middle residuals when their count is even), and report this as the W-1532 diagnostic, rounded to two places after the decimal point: 0.53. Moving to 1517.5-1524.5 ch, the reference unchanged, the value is 0.43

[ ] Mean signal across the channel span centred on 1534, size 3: 3.29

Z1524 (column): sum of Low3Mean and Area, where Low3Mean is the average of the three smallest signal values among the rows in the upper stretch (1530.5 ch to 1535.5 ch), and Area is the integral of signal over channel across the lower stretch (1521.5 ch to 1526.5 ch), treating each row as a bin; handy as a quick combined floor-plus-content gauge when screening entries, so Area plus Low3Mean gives 18.5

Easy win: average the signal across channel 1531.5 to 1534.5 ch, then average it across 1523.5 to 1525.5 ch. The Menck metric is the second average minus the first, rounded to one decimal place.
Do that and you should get -0.2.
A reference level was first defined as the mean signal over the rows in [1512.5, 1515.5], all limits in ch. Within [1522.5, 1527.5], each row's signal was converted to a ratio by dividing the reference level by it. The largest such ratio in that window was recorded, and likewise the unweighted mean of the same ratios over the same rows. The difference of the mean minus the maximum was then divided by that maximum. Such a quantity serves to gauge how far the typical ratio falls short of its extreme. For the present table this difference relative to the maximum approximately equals -0.0151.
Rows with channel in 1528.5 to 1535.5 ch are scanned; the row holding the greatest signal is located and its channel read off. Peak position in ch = 1534.0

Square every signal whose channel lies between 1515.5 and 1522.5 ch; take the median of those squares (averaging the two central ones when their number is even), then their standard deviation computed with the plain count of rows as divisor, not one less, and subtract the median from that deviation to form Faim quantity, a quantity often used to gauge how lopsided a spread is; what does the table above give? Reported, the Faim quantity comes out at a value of -10.6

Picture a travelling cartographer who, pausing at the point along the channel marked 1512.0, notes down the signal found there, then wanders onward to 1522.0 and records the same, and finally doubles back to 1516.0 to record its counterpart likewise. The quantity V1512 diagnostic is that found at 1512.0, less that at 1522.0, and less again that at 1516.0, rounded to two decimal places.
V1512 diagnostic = -2.82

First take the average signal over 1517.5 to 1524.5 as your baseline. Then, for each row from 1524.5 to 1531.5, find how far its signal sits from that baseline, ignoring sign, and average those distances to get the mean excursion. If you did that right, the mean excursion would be 0.215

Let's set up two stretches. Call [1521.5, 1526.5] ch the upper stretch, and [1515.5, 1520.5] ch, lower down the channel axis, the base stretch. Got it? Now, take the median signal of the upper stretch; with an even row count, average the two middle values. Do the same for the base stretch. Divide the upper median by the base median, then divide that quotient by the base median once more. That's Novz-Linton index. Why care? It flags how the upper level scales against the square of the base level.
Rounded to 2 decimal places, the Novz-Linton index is 0.26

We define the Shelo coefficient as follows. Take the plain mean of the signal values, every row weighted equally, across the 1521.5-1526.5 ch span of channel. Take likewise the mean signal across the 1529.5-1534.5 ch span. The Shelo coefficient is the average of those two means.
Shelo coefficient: 3.11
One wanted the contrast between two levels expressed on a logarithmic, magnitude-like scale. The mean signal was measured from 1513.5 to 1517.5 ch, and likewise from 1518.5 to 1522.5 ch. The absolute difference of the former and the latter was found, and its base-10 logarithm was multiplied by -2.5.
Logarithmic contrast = 1.2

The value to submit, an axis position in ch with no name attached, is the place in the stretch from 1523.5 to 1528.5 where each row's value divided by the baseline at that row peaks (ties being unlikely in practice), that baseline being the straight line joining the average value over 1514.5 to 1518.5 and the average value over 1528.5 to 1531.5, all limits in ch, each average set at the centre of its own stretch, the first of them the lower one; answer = 1528.0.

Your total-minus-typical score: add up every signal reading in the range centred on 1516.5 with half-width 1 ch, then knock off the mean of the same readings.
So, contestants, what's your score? 3.53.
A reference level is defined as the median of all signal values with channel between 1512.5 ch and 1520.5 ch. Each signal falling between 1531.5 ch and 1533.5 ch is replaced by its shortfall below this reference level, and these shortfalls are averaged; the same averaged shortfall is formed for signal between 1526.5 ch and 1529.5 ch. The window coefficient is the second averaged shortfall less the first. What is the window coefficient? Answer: 0.2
